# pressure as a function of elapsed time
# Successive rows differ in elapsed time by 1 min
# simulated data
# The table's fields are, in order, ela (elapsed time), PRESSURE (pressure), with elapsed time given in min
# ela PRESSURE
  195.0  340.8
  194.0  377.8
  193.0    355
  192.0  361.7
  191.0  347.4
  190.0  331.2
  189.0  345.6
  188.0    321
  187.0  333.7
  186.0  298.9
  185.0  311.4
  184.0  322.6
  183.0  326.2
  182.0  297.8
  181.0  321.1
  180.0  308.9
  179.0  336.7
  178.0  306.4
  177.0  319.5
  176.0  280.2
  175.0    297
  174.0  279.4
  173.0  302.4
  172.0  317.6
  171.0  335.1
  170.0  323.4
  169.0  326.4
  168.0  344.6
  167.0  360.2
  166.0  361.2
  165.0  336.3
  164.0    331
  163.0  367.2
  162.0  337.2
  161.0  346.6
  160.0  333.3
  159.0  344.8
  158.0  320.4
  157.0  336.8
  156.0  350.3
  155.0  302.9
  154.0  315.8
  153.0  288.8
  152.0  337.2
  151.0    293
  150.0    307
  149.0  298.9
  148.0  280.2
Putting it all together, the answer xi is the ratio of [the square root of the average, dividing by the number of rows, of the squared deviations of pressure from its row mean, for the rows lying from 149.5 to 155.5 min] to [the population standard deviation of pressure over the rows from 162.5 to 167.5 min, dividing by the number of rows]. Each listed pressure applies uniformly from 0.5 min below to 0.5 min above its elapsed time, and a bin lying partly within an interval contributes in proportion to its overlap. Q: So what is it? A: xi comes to 1.09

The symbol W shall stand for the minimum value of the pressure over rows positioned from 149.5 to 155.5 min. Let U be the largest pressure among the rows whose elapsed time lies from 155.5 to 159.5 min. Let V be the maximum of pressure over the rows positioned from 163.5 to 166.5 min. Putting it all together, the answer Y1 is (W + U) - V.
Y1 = 278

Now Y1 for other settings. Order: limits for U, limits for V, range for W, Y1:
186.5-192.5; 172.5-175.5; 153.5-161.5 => 362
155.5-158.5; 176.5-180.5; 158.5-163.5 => 347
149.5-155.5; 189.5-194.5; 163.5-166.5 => 290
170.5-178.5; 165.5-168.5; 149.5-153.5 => 263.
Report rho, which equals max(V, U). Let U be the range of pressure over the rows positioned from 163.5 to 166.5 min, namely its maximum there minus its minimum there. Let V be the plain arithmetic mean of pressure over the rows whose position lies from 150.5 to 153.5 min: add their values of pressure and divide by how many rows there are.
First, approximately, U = 30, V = 306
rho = 306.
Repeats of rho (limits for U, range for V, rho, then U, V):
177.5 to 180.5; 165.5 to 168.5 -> 355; 30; 355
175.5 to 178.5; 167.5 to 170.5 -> 331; 39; 331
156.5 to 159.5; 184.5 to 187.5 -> 315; 24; 315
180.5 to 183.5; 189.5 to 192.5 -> 347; 28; 347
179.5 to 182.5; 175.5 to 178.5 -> 302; 23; 302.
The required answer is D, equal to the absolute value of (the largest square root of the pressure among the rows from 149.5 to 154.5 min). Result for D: 18.4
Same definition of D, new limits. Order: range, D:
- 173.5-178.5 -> 17.9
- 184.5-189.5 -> 18.6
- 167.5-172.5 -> 18.6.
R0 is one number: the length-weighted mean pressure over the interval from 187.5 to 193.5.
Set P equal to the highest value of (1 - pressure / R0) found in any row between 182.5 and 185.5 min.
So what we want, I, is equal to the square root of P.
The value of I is 0.31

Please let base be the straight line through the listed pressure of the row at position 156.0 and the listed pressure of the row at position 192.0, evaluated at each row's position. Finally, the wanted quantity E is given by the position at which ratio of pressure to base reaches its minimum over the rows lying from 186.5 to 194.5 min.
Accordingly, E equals 188.0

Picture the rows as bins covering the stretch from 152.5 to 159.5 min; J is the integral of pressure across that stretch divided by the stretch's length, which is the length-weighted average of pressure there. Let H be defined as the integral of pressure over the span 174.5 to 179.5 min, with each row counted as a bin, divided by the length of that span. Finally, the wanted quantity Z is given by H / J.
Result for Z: 0.95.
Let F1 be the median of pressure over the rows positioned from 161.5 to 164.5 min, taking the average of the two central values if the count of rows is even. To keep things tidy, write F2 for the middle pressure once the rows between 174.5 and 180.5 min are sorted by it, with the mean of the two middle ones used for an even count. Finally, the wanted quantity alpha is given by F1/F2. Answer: 1.10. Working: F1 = 337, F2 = 308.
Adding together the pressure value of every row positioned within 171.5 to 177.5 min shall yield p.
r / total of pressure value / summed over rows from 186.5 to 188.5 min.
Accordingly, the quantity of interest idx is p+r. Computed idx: 2451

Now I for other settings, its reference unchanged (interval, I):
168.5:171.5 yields 0.24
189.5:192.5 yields 0.19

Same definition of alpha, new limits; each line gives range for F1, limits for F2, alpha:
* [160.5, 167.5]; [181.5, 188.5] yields 1.08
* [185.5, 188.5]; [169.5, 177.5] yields 1.04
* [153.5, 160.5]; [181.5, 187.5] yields 1.05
